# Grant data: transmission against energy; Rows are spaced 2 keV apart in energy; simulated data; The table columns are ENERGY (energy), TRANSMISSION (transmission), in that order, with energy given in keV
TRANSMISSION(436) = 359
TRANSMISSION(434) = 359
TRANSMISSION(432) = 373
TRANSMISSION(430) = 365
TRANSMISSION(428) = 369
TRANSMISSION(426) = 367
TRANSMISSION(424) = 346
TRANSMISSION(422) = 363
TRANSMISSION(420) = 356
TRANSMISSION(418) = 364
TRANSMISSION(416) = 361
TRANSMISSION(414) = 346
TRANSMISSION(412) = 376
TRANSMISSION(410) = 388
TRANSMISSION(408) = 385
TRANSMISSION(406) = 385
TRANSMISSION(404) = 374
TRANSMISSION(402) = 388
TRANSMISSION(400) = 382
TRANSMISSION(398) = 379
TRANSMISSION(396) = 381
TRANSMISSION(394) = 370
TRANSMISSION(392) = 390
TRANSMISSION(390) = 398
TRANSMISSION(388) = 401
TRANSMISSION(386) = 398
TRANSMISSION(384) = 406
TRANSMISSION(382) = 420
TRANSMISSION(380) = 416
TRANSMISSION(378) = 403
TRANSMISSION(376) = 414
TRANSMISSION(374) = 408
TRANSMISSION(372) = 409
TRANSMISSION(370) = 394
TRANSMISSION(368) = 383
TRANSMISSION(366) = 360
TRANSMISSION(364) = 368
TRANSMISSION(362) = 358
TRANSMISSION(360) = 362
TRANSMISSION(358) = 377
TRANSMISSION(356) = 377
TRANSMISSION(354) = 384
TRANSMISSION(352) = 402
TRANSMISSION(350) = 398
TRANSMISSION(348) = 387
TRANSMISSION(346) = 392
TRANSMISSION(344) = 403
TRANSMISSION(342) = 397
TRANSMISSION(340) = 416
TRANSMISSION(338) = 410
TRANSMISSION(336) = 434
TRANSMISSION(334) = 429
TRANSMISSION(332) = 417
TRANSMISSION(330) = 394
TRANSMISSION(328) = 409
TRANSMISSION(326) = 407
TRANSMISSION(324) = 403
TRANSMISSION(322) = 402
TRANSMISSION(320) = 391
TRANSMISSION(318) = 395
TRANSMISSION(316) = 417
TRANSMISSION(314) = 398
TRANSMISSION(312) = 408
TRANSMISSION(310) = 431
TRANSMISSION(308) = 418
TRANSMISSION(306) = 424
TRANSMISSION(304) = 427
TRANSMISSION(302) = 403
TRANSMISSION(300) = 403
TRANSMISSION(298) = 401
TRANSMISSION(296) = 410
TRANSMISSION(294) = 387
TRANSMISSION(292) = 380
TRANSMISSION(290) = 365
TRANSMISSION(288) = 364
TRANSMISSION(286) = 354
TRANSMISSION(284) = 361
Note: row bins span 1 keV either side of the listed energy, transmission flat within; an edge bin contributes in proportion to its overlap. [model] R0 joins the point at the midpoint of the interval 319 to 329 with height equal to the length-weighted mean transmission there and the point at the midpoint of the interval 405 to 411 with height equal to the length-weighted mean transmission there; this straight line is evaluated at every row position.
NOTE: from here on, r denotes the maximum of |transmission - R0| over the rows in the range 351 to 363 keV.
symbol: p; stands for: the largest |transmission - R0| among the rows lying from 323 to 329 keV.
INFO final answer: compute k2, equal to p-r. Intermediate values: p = 7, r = 37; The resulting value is -30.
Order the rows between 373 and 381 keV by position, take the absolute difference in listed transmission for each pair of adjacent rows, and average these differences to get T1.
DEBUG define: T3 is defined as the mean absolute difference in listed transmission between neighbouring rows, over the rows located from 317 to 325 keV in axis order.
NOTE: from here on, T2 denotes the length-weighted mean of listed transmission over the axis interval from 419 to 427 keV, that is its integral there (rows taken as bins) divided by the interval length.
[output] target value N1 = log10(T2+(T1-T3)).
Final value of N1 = 2.56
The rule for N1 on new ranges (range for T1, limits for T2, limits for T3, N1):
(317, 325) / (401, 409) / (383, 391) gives 2.58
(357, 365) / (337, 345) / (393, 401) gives 2.61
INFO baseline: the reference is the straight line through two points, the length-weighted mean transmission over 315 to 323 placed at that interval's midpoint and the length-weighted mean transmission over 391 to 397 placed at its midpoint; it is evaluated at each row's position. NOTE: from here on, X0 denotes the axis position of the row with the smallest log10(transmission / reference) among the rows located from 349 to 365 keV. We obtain 362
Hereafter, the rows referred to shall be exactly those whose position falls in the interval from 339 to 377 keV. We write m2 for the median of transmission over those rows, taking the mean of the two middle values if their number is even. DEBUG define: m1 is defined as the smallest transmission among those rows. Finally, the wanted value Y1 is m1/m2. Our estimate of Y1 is 0.913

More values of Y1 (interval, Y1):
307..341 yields 0.956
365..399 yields 0.905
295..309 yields 0.978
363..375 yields 0.927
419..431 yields 0.951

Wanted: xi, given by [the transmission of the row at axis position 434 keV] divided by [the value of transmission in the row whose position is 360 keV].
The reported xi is 0.99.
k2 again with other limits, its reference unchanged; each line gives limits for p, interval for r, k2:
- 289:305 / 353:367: 7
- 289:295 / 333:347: 10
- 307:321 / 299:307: 5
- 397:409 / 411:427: -26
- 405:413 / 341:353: -1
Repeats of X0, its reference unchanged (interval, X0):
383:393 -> 392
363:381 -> 366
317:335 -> 320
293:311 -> 294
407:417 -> 414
